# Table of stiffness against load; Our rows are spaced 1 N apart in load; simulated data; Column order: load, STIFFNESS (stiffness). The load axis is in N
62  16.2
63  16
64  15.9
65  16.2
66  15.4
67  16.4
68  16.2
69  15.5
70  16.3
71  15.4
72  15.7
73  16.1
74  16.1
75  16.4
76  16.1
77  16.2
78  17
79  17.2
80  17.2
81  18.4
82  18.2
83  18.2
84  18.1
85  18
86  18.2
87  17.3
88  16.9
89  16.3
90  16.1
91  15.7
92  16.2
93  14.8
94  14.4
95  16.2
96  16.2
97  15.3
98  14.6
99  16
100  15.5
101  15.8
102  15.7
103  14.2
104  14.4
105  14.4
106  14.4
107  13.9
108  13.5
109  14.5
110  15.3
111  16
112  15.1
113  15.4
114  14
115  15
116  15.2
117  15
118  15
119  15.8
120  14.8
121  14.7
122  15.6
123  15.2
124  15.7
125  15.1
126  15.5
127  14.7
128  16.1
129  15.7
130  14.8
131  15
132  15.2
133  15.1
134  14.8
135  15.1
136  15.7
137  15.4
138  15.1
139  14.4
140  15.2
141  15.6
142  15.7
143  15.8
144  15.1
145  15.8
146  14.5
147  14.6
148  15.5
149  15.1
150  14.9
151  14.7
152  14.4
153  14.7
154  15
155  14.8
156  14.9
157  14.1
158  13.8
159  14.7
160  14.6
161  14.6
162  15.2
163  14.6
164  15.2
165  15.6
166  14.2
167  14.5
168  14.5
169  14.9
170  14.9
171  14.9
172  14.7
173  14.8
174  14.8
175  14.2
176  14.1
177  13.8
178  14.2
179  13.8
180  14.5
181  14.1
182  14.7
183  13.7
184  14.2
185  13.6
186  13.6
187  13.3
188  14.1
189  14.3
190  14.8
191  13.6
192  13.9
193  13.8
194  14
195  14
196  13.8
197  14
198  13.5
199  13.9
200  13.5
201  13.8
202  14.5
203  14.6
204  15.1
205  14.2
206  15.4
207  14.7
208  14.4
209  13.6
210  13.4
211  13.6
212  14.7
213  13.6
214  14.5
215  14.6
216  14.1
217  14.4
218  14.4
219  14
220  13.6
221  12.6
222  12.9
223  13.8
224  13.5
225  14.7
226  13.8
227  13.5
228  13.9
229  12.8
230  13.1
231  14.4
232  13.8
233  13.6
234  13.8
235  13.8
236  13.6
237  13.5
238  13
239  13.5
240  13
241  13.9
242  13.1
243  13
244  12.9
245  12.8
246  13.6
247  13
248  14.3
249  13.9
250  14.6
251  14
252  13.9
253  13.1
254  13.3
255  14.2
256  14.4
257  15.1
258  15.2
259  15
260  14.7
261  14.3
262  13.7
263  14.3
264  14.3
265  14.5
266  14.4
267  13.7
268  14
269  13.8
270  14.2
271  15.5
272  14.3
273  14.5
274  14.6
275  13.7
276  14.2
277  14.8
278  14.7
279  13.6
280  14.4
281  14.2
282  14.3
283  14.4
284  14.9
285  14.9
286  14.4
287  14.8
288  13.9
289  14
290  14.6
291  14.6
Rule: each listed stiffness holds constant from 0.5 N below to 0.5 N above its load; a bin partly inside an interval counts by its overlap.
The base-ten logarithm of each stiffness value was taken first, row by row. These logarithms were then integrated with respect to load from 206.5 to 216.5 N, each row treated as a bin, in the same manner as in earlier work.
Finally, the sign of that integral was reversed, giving -11.50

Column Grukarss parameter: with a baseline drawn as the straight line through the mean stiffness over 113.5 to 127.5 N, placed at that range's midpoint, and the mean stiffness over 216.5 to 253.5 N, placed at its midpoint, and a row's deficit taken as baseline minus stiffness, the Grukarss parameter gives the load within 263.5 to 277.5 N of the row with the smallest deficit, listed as 271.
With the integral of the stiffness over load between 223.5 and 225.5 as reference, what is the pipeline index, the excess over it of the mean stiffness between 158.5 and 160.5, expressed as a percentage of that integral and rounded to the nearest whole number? -48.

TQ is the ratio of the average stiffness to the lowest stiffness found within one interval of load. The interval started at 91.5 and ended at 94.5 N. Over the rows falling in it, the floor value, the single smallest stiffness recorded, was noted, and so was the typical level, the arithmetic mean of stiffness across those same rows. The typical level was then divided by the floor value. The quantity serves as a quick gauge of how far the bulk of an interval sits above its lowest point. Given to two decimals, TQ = 1.05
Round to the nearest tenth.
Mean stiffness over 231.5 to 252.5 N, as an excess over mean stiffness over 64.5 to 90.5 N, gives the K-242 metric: -3.2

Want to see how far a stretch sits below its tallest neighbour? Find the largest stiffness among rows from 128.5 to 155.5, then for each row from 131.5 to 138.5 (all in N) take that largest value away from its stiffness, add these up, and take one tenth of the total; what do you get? -0.4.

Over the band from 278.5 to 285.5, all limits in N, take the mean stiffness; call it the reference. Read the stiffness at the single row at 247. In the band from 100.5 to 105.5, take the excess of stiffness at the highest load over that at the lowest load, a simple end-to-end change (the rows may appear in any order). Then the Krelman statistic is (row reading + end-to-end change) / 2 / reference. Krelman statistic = 0.403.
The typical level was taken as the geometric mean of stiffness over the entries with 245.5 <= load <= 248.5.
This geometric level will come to 13.6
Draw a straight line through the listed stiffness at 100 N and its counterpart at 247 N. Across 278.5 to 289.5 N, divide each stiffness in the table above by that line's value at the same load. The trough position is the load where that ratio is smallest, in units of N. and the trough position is 279 N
